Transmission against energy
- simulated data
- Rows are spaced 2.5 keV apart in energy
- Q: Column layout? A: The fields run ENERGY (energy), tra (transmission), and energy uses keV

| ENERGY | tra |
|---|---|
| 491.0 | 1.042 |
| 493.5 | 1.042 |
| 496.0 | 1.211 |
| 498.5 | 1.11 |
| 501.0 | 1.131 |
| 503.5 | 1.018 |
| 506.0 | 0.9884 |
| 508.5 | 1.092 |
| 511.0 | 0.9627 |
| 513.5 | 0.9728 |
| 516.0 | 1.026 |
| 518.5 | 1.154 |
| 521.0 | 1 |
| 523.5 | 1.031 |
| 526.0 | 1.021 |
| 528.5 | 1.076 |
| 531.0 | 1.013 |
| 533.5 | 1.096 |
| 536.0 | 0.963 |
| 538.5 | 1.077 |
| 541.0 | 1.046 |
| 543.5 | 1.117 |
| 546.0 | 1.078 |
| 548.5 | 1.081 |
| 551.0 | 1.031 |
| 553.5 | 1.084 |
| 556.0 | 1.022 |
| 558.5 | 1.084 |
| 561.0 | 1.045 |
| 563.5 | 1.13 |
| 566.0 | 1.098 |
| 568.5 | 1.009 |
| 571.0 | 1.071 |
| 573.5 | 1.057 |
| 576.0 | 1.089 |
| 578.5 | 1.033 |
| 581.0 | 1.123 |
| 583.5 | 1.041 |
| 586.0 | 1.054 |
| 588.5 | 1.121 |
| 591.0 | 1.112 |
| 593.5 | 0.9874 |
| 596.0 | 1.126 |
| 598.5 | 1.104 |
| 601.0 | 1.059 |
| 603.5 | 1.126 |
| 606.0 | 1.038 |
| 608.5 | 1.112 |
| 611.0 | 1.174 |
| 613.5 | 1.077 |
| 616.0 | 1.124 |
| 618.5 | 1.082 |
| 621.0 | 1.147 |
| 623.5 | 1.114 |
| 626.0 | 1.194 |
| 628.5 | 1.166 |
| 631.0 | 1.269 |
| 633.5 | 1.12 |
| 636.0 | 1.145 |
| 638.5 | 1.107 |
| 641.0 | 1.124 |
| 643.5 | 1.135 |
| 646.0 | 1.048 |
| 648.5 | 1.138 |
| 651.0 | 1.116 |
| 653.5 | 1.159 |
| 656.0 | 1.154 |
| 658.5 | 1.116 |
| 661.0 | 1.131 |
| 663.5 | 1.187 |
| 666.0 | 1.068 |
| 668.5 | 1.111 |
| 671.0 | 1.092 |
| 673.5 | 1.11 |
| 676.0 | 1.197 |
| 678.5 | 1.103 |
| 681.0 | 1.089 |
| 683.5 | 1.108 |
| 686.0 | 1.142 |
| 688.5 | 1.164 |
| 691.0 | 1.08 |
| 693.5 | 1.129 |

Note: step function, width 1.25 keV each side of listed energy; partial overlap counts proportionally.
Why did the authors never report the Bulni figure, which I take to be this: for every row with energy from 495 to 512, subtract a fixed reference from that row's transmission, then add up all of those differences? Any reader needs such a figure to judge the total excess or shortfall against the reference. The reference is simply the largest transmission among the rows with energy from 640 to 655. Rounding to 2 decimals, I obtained -0.60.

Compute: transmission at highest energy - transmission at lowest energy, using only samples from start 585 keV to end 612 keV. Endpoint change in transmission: 0.12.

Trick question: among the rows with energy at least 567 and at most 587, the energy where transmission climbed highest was 581.0 keV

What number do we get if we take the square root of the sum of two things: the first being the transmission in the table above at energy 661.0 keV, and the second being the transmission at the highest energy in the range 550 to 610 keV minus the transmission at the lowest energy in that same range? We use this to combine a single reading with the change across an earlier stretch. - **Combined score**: 1.10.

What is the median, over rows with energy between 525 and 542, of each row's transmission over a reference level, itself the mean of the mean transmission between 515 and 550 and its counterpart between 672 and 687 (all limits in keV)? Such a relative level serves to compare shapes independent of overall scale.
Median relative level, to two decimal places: 0.96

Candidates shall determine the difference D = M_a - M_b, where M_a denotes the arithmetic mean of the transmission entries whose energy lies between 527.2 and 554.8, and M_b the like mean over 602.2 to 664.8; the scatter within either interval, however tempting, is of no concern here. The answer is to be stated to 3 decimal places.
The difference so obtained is -0.072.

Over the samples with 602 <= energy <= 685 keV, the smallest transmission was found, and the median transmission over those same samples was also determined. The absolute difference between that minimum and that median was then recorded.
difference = 0.08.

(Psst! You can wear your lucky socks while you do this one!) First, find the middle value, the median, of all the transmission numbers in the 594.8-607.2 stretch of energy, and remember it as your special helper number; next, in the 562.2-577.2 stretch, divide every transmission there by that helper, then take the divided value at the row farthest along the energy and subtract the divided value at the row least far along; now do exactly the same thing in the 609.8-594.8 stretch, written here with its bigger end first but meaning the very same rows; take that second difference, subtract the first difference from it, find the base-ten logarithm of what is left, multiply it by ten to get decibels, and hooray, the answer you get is -16.1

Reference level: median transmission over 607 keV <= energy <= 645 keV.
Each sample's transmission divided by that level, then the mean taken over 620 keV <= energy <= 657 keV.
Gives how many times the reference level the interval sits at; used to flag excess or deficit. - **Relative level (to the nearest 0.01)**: 1.02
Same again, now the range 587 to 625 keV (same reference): 0.98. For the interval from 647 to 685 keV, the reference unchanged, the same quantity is 1.00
